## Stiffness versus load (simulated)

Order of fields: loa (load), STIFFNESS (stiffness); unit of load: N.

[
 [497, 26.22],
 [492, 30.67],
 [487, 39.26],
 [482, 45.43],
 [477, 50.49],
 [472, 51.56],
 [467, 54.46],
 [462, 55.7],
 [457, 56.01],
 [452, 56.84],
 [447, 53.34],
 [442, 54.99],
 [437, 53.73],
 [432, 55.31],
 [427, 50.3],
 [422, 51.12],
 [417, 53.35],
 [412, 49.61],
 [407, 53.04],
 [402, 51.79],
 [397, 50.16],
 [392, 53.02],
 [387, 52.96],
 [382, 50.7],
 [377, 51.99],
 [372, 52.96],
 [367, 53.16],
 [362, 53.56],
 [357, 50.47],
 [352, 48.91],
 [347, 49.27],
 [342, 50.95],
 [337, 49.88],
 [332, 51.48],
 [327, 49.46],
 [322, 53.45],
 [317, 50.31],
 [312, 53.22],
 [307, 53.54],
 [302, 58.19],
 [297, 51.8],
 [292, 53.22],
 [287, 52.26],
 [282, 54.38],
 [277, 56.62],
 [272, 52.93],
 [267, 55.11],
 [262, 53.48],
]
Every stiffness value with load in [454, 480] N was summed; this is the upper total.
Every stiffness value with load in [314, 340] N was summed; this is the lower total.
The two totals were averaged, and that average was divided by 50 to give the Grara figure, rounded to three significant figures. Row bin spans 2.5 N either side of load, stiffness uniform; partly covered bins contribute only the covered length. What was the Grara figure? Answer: 5.23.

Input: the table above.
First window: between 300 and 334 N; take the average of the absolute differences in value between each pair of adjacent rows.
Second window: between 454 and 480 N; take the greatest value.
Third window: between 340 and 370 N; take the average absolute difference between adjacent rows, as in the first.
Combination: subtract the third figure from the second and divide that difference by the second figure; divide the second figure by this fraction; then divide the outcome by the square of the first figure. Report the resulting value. 7.1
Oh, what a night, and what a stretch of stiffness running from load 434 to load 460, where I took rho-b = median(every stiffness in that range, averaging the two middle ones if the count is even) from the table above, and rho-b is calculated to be 55.0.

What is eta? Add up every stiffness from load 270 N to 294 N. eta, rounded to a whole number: 269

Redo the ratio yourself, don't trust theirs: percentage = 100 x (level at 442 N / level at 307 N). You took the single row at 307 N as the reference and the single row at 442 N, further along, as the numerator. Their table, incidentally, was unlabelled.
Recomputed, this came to 103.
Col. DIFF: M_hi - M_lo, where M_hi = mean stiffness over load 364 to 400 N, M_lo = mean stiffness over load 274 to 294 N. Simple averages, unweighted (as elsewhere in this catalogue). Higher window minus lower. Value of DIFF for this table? -2.0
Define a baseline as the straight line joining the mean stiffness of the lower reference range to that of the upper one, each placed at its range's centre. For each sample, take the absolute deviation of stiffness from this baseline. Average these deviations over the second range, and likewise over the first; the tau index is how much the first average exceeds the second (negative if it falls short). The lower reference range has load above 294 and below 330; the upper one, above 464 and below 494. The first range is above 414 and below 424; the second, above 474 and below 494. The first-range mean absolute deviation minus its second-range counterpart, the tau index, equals -2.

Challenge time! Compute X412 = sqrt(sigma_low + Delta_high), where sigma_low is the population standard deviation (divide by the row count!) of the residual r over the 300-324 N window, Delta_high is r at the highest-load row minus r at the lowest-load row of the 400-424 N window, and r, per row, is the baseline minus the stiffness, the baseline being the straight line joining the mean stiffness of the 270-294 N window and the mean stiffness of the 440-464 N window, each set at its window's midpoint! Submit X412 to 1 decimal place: 1.8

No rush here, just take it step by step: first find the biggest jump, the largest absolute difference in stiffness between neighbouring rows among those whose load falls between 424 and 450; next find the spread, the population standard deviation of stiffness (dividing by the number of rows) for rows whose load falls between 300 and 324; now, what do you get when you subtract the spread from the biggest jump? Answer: 2.5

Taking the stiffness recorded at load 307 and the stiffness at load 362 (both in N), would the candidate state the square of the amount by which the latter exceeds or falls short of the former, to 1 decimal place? 0.0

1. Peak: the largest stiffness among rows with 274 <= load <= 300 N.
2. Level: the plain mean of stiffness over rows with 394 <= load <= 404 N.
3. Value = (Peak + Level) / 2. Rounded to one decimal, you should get 53.8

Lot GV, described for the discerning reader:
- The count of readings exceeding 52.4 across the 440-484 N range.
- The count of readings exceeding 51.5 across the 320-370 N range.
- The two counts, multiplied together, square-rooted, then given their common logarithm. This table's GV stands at 0.63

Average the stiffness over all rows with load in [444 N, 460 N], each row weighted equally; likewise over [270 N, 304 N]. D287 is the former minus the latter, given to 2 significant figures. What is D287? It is 1.2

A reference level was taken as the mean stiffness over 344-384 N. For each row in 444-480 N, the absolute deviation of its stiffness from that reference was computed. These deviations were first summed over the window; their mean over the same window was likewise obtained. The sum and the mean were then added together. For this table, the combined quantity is 23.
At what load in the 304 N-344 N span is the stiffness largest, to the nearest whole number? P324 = 307 N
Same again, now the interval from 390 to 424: 417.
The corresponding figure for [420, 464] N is 452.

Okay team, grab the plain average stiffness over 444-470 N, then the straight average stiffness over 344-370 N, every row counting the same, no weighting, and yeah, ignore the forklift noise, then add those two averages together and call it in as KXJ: 106.3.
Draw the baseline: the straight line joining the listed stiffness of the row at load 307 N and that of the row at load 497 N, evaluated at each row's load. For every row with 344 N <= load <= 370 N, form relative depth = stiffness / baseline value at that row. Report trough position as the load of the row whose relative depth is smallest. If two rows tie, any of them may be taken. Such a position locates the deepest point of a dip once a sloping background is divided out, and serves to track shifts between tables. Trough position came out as 347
